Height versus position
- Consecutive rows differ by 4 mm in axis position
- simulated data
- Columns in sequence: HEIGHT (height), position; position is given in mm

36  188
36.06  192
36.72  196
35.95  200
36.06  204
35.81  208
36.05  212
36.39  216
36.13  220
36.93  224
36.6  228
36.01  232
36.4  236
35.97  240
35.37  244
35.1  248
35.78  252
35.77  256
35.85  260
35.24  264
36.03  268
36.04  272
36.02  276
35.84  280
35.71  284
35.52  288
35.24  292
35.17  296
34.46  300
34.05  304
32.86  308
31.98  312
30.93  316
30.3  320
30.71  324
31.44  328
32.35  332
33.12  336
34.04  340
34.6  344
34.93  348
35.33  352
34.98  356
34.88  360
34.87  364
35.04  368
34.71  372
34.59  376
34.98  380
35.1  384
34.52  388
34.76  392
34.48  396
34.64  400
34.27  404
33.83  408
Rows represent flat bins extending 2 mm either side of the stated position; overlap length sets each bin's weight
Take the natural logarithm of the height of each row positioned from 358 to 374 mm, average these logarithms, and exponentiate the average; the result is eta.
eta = 34.9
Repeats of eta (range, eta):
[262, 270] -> 35.6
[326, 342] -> 32.7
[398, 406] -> 34.5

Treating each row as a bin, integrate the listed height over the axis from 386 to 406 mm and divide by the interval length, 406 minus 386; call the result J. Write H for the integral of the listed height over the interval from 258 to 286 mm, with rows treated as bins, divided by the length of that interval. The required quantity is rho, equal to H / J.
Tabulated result 1.04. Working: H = 35.8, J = 34.5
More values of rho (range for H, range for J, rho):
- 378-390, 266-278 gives 0.97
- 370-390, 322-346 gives 1.06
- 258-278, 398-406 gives 1.04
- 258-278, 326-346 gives 1.08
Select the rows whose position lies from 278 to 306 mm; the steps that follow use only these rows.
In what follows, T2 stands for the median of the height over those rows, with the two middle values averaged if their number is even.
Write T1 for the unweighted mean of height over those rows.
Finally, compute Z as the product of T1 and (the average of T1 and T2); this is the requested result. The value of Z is 1237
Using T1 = 35.1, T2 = 35.2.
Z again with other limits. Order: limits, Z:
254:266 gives 1271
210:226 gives 1321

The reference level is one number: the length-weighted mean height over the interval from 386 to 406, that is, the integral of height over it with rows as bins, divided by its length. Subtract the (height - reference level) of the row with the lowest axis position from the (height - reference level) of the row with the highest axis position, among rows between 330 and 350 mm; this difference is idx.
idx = 2.58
